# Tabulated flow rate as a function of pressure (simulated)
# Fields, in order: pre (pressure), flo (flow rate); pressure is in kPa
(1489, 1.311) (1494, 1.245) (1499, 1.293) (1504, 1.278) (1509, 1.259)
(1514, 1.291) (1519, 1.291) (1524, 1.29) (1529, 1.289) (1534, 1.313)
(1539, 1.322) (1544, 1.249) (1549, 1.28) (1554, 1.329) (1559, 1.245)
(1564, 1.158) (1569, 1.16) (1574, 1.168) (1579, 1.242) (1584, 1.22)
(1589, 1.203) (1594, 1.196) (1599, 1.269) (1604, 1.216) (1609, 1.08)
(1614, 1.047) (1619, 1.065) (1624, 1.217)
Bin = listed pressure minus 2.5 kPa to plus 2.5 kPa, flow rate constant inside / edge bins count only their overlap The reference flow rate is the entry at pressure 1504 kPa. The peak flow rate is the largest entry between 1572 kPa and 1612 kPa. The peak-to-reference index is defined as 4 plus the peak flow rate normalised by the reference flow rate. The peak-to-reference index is 4.99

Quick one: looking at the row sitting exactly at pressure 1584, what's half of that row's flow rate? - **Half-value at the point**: 0.610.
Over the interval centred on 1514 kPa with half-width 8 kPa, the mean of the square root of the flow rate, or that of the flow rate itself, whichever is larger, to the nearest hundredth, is 1.28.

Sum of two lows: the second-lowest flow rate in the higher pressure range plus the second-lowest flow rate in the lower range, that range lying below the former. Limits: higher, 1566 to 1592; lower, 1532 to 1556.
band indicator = 2.45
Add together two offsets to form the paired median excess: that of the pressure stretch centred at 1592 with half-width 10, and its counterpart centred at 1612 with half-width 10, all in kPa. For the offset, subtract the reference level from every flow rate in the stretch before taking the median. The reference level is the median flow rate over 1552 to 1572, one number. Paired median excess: -0.12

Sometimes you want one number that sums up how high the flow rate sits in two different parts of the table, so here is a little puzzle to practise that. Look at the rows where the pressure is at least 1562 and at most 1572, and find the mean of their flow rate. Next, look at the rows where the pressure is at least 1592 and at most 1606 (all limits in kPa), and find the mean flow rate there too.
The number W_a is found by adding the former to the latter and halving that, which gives 1.19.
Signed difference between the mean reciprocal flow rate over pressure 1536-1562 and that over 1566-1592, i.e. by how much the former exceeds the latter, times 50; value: -2.8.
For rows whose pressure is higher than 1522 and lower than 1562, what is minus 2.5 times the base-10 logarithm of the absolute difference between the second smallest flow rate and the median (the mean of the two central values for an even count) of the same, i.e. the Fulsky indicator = 3.5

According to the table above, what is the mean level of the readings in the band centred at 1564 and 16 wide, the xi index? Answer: 1.19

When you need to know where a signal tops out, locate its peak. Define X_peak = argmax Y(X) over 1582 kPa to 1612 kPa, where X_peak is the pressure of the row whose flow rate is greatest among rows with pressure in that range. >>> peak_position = 1599 kPa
